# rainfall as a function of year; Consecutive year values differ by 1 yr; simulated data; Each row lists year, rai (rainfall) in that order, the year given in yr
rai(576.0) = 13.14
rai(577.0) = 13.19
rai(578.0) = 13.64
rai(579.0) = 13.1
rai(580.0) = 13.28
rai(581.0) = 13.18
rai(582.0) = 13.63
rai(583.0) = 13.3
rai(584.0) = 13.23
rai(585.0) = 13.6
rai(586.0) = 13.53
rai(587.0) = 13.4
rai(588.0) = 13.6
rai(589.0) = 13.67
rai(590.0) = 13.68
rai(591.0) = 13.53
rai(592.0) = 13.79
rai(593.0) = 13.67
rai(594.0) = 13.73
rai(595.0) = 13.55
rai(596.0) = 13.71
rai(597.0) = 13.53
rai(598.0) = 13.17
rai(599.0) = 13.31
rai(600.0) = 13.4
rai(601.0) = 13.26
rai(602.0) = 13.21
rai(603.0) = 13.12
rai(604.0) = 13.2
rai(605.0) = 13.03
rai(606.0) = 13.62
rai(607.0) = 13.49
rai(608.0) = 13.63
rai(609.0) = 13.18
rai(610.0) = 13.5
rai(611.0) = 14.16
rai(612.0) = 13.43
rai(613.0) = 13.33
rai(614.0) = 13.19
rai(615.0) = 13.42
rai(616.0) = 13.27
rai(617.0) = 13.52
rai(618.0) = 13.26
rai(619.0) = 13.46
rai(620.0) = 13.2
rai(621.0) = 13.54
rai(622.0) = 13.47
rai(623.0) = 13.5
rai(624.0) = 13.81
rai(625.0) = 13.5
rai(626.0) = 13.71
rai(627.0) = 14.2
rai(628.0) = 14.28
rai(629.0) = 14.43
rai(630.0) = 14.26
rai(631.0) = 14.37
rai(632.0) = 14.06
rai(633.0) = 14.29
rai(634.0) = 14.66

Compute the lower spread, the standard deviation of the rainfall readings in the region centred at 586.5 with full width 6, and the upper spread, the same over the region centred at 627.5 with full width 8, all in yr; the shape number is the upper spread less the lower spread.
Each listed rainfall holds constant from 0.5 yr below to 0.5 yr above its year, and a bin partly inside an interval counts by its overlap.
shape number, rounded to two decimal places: 0.18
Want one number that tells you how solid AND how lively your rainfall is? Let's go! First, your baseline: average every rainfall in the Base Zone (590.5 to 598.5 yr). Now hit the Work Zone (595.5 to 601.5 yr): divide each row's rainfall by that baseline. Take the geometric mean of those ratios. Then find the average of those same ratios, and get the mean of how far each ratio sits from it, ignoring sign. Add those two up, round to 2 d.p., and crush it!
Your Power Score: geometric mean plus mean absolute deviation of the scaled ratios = 1.00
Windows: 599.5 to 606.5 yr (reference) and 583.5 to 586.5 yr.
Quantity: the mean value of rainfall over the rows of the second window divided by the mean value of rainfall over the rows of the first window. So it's 1.01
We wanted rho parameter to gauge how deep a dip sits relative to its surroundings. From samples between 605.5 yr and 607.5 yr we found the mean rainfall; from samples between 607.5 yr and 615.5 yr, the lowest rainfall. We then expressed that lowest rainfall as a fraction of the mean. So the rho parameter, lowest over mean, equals 0.97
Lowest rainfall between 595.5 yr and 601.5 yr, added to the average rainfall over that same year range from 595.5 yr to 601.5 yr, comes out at 26.6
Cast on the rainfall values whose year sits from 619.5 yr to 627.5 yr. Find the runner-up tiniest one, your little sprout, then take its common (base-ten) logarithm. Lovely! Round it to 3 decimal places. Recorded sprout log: 1.129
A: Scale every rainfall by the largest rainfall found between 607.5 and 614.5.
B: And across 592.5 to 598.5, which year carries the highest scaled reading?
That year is 594.0 yr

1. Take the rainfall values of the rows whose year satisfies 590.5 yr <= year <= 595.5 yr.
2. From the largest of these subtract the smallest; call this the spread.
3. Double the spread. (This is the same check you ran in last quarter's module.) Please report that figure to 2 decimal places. 0.52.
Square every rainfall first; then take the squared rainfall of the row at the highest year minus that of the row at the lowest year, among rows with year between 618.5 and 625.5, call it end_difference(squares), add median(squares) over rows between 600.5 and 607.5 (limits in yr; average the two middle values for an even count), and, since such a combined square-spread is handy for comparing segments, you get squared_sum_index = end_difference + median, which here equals 176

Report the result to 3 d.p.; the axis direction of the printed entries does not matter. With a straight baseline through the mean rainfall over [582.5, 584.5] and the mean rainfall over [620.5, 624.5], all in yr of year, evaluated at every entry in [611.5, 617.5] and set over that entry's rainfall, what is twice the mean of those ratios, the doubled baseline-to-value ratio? 2.023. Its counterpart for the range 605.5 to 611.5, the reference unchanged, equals 1.982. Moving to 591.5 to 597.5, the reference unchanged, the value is 1.955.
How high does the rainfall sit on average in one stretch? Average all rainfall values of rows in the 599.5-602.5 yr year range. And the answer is 13.3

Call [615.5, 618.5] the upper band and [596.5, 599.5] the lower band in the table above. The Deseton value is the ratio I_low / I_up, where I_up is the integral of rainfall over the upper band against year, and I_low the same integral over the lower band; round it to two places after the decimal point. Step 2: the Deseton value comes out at 1.00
